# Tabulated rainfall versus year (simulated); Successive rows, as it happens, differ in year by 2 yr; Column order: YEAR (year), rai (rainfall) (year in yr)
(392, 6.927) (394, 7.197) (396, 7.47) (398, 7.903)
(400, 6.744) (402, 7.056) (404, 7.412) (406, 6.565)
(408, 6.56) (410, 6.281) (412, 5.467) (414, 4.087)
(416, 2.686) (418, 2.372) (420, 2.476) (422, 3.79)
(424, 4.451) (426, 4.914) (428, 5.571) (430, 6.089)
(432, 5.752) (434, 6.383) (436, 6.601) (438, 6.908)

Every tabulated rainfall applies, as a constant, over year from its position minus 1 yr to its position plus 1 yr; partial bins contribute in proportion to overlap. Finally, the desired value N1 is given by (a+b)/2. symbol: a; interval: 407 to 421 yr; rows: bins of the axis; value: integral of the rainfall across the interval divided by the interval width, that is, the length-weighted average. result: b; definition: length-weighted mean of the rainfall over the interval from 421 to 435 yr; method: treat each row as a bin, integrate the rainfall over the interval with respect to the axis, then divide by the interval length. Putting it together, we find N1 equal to 4.8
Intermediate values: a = 4.3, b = 5.3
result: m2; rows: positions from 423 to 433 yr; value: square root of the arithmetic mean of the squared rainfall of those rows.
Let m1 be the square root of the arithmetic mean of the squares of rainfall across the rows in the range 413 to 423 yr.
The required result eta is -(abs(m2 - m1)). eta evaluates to -2.2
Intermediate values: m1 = 3.2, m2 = 5.4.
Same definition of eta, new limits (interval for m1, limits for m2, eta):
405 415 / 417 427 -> -2.1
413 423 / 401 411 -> -3.6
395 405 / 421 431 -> -2.3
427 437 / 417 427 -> -2.3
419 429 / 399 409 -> -2.5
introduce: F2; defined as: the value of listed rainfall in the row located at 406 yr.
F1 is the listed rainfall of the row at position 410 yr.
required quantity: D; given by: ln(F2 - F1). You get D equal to -1.3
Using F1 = 6.281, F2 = 6.565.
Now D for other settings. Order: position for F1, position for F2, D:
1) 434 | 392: -0.6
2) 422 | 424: -0.4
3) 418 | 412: 1.1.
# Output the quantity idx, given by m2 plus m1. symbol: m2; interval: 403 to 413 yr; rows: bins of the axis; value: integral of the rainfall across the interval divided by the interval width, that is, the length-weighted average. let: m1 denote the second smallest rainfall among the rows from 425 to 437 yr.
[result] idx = 12.0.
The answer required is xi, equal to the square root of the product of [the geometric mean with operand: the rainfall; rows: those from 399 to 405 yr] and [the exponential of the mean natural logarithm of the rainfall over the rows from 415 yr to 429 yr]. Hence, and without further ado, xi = 5.0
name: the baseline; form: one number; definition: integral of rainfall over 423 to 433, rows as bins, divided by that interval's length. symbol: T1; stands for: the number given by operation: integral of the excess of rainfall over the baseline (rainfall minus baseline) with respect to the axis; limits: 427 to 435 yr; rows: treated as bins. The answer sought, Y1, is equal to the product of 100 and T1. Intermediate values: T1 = 5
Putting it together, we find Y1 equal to 475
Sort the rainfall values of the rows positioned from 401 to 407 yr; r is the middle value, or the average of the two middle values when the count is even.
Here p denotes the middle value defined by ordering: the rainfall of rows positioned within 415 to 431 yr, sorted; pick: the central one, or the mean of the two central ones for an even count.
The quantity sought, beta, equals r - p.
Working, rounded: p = 4.1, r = 7.1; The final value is 2.9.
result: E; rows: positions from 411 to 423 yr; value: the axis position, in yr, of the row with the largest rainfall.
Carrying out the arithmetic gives 412 yr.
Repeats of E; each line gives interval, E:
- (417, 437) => 436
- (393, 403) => 398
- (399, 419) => 404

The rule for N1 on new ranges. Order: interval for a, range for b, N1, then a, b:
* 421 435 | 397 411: 6.1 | 5.3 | 6.9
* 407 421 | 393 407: 5.7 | 4.3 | 7.2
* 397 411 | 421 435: 6.1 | 6.9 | 5.3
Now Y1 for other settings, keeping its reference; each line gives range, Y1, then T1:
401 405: 751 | 8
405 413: 690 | 7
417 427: -1755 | -18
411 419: -1362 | -14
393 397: 791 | 8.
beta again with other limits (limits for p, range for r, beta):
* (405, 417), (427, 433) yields -0.1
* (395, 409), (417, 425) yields -3.9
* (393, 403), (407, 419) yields -2.4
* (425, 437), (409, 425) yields -2.0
